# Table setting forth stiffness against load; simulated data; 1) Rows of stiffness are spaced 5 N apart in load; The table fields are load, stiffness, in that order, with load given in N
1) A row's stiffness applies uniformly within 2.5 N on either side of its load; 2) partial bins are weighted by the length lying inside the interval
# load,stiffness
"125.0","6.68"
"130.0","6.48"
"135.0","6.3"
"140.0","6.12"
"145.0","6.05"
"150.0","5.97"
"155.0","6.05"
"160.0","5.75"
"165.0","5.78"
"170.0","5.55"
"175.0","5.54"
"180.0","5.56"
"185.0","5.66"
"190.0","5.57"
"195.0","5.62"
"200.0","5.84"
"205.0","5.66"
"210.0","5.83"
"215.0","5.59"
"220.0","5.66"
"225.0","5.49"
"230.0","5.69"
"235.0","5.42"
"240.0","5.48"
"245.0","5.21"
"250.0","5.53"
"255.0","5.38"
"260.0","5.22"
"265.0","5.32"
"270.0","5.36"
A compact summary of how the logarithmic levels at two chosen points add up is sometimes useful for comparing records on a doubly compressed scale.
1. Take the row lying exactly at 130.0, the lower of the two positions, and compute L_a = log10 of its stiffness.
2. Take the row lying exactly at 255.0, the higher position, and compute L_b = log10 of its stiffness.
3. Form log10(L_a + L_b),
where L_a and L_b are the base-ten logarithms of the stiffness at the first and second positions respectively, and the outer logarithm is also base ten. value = 0.188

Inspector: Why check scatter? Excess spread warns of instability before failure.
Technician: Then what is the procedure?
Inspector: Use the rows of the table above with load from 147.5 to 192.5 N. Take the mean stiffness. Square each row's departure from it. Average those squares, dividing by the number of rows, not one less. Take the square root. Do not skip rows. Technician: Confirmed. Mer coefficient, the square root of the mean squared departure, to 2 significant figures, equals 0.18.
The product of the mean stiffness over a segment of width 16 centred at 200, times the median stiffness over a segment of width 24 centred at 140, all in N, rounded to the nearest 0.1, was 34.9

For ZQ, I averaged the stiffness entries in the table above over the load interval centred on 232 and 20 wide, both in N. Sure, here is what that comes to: 5.52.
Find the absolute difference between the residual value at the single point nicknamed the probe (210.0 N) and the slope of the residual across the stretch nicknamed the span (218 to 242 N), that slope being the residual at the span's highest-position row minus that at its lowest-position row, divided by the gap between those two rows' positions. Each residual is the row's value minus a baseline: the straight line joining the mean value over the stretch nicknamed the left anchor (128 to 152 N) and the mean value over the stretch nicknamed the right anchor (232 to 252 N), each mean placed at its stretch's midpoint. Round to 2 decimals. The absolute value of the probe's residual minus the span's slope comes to 0.18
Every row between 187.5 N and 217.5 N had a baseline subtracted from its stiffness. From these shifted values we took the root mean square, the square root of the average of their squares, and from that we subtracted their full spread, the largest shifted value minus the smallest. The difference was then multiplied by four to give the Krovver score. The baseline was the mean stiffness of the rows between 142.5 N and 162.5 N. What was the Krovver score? 0.1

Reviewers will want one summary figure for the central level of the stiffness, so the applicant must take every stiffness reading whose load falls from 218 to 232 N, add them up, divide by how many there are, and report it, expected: 5.61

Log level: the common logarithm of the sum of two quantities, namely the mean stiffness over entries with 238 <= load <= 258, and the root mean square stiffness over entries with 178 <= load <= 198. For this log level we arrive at 1.04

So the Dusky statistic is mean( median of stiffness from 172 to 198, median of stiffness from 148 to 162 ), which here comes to 5.77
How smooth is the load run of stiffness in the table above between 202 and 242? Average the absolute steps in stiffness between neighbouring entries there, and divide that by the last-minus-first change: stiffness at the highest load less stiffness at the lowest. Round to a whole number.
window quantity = -1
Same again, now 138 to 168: 0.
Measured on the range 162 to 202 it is 2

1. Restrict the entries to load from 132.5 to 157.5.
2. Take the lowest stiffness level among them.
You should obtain 5.97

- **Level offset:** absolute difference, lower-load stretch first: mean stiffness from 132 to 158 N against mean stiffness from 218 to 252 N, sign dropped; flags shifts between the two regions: 0.60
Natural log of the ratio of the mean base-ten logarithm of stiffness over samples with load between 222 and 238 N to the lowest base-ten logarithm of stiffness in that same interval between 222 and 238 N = 0.012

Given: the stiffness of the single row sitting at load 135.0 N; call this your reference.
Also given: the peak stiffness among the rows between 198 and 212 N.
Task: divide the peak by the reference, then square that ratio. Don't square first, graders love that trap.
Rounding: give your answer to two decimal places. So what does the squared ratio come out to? 0.86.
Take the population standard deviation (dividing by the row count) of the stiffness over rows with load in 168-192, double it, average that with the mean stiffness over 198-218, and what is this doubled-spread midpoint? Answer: 2.91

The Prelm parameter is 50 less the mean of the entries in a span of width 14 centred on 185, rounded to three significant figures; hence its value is 44.4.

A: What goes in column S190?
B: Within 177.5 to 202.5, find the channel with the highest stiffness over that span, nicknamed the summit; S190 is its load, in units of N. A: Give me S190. 200.0 N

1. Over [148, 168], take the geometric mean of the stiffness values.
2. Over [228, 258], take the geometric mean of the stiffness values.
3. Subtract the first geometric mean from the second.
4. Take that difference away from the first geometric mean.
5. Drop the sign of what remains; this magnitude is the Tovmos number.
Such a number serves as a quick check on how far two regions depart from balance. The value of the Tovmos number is 6.3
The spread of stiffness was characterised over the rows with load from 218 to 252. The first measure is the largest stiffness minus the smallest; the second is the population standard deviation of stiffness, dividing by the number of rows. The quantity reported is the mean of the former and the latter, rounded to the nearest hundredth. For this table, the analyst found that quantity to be 0.31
